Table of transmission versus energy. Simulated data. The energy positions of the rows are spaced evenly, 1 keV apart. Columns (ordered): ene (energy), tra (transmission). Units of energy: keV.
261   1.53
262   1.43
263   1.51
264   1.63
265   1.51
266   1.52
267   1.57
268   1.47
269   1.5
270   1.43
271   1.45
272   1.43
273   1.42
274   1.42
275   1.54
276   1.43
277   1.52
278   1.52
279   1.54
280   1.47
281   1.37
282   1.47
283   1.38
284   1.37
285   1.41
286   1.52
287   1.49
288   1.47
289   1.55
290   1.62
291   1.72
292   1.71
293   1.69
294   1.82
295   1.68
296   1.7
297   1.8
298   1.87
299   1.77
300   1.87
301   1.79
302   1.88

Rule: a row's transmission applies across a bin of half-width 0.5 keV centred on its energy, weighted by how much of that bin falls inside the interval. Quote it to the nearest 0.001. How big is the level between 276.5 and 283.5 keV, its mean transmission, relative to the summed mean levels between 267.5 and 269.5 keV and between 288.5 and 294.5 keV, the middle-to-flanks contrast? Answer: 0.463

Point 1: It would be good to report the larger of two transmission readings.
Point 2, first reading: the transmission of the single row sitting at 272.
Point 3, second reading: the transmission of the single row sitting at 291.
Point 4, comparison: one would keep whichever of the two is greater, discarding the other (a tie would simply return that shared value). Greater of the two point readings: 1.72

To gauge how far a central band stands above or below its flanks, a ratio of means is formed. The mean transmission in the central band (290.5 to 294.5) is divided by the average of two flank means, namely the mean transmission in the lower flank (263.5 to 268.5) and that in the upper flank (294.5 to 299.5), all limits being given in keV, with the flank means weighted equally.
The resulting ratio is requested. 1.05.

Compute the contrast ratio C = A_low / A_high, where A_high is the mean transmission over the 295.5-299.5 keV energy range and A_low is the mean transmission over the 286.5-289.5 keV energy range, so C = 0.84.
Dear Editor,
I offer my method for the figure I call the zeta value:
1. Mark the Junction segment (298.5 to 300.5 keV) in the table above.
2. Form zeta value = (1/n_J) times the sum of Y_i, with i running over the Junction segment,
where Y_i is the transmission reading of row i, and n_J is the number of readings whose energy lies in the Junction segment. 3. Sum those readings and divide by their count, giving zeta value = 1.82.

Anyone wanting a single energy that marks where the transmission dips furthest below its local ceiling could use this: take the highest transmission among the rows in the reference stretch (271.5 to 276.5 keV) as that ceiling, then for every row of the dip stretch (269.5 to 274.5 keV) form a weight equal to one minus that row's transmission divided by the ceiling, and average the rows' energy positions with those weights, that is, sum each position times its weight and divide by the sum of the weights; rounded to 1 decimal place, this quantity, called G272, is 272.1 keV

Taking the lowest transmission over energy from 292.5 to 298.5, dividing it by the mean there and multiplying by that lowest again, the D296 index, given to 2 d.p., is 1.60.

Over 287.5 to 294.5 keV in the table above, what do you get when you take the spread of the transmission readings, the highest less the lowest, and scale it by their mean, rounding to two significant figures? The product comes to 0.58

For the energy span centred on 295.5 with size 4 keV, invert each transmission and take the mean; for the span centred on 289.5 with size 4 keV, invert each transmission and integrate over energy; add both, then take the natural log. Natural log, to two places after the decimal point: 1.13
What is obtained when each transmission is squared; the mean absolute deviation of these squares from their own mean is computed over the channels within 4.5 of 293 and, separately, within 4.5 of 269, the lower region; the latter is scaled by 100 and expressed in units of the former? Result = 65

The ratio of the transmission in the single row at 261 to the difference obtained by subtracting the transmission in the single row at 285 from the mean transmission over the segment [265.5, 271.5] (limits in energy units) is 19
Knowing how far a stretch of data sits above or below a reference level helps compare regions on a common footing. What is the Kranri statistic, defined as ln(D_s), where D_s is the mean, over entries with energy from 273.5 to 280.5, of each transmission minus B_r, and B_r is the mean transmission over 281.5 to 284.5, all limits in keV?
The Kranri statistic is -2.5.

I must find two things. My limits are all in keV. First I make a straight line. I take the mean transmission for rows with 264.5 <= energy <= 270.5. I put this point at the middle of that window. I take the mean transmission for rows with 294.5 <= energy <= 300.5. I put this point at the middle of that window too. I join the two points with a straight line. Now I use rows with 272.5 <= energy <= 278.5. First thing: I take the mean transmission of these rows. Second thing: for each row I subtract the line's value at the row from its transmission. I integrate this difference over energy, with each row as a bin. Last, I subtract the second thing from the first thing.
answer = 2.08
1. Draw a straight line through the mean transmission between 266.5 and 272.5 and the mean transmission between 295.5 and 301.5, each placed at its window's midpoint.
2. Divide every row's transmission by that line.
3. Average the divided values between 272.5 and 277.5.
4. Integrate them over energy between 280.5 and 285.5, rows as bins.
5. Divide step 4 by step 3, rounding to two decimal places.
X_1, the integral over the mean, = 4.51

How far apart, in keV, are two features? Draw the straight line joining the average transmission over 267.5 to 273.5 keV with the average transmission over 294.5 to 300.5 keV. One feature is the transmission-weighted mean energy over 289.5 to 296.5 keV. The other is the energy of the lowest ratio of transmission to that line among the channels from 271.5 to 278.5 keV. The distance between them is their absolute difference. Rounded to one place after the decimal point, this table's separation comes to 17.0 keV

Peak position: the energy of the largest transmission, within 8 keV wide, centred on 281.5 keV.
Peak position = 279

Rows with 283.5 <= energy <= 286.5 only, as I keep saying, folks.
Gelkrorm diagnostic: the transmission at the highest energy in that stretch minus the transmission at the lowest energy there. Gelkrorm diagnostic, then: 0.15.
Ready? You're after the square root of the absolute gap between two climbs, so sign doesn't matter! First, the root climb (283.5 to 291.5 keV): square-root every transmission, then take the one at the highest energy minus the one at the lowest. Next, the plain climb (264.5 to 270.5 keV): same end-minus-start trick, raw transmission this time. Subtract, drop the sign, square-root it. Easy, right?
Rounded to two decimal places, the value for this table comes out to 0.47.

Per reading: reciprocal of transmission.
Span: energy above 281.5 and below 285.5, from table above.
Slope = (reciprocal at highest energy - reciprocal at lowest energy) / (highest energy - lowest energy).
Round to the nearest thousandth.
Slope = 0.010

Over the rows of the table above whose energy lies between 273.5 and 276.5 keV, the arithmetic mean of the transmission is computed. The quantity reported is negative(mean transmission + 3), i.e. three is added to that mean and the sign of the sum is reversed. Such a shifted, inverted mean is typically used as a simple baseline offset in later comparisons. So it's -4.46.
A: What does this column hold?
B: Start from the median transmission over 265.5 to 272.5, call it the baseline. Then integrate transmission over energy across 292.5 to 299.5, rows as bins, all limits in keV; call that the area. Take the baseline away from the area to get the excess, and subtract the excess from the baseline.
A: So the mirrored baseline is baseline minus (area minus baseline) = -9.39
